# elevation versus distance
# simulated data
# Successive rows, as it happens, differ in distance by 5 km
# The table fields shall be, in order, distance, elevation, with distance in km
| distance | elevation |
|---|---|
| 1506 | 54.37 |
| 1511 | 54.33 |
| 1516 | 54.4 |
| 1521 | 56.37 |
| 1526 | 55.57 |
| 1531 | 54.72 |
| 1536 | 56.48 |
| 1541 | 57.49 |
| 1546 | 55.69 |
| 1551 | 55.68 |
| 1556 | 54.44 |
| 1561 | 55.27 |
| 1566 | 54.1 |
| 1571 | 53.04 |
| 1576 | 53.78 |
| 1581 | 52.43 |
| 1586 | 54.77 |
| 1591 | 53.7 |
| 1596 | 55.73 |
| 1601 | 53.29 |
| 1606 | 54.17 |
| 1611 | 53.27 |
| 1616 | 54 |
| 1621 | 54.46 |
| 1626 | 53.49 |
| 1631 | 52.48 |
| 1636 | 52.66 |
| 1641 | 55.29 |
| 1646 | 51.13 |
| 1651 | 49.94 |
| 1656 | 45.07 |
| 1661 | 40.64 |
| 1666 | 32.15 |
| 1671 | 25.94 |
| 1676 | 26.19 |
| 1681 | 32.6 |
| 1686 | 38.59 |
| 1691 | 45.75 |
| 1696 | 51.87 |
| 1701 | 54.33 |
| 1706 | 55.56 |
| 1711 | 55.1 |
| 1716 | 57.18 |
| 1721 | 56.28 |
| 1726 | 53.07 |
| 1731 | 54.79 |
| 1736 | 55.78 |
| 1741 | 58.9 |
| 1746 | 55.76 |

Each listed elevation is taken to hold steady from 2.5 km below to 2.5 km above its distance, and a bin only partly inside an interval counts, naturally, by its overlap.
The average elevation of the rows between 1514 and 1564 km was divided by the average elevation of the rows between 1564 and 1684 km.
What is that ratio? 1.15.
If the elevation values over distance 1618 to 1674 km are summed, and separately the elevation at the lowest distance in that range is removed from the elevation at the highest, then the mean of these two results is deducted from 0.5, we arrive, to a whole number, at -242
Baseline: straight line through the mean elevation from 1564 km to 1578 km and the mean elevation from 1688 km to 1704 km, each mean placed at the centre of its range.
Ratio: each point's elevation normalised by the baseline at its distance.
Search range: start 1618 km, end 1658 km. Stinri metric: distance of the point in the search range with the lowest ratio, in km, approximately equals 1656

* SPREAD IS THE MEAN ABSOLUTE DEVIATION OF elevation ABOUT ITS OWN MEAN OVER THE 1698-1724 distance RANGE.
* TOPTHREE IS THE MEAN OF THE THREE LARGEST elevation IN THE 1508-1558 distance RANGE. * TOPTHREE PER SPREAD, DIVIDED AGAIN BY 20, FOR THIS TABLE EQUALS 3.4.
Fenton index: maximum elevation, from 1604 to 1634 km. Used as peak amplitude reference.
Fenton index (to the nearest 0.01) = 54.46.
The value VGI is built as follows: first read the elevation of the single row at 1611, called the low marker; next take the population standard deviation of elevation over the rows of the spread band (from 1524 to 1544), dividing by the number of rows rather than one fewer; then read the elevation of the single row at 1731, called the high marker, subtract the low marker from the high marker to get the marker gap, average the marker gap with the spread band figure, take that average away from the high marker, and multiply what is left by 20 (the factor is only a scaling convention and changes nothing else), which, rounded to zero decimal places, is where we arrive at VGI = 1070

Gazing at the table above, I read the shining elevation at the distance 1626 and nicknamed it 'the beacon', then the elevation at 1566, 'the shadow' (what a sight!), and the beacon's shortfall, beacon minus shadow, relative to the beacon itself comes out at -0.01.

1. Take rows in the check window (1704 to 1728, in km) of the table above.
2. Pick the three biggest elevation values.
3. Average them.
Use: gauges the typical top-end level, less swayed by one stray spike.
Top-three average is 56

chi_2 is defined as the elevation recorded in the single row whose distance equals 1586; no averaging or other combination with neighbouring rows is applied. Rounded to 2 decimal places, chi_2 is 54.77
